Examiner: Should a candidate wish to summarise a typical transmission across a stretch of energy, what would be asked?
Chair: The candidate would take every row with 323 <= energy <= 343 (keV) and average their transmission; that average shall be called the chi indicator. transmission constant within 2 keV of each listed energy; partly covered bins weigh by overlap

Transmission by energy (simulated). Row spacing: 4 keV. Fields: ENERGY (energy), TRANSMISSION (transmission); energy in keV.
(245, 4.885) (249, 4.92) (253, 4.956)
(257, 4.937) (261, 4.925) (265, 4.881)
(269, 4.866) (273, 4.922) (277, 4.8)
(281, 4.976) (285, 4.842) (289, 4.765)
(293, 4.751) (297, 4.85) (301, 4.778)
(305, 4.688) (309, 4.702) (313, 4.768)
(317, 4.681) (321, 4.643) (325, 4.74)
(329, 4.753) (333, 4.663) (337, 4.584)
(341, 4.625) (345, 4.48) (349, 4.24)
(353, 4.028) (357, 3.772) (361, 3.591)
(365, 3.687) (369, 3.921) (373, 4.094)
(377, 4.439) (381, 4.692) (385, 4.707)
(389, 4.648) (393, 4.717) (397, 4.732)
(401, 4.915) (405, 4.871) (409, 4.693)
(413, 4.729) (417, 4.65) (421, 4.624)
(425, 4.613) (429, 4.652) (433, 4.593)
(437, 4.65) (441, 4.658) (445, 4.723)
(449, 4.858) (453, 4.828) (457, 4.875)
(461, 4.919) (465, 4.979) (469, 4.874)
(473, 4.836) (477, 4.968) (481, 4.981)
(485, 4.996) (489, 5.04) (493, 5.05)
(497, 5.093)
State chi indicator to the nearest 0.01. 4.67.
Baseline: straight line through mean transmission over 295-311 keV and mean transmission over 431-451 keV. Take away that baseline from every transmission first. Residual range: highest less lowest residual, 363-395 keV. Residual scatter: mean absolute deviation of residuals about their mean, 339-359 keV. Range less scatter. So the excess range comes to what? 0.78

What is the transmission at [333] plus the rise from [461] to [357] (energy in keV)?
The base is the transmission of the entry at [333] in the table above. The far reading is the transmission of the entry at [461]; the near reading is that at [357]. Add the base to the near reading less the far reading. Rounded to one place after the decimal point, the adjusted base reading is 3.5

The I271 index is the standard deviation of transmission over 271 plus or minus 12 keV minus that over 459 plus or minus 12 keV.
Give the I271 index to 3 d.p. 0.007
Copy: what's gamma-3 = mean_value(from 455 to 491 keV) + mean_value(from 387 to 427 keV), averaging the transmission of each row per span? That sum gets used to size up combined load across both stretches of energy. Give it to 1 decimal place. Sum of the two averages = 9.7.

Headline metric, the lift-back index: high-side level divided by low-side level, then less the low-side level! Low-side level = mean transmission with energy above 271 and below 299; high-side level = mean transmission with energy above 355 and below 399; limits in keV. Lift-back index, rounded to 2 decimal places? -3.96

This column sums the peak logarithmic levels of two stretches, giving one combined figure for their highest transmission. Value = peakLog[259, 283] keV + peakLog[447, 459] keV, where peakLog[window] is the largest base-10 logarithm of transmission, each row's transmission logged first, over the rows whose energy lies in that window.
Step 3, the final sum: 1.38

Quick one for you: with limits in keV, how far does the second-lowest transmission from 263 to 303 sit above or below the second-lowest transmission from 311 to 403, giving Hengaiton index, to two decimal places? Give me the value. 1.08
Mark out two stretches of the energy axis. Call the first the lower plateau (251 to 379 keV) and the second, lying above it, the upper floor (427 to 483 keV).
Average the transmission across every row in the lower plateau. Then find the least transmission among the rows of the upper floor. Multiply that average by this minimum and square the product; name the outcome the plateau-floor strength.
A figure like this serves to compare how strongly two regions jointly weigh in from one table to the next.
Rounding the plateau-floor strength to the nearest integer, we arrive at 441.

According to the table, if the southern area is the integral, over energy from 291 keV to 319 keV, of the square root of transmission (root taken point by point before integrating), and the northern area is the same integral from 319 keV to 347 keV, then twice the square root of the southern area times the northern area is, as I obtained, 121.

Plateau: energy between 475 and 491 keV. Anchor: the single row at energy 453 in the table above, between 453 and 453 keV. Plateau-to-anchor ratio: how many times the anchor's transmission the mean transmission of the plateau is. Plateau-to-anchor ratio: 1.03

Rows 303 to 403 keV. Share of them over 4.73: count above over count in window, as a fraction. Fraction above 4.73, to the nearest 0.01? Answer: 0.20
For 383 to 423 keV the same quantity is 0.30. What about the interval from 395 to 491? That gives 0.58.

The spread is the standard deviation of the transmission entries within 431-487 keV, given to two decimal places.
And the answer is 0.13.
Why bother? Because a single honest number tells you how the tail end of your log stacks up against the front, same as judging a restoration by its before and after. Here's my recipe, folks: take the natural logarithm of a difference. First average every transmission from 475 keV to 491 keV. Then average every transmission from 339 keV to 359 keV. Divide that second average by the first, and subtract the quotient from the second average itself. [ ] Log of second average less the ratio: 1.22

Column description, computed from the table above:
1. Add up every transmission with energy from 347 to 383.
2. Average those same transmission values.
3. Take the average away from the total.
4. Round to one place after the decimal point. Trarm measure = 32.4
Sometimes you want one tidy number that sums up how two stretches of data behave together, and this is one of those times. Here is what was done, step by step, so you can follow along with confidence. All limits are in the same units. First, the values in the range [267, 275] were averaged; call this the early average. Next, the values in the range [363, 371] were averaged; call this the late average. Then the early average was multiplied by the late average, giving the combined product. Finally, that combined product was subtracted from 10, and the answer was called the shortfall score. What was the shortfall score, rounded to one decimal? -8.6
